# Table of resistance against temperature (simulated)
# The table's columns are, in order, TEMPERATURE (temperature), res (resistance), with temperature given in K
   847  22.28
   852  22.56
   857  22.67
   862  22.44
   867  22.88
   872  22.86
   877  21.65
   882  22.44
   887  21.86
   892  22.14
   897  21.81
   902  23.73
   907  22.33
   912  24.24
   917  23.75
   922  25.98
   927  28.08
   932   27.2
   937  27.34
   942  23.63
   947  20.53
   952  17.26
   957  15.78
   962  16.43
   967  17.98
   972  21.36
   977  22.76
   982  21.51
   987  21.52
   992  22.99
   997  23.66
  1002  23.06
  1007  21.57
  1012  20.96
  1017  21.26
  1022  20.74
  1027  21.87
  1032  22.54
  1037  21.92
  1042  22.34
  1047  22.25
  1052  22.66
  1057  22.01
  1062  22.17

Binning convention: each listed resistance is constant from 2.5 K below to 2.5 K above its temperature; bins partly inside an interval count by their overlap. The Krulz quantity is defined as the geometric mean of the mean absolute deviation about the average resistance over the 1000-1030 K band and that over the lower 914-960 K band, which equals 1.46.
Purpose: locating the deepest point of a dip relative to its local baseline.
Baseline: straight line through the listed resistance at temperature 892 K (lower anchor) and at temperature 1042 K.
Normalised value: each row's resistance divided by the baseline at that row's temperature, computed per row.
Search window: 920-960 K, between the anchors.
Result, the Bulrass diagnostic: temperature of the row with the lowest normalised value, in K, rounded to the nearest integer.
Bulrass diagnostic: 957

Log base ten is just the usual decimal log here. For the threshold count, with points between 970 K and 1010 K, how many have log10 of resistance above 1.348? 4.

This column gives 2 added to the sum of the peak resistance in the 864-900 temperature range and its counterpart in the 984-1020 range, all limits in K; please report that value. 48.5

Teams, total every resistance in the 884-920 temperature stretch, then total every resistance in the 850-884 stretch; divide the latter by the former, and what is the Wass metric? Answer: 0.99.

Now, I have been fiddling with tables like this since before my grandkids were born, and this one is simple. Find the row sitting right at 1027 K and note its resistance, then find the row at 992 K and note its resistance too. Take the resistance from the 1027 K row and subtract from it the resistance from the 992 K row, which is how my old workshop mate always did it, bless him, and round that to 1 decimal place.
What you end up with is -1.1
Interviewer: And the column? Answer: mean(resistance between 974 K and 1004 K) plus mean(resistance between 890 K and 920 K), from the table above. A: 45.6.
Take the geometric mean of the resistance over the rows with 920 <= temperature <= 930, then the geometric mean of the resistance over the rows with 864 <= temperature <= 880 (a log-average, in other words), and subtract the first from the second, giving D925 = -4.6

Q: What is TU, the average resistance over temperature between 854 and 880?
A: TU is 22.5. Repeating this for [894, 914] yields 23.0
